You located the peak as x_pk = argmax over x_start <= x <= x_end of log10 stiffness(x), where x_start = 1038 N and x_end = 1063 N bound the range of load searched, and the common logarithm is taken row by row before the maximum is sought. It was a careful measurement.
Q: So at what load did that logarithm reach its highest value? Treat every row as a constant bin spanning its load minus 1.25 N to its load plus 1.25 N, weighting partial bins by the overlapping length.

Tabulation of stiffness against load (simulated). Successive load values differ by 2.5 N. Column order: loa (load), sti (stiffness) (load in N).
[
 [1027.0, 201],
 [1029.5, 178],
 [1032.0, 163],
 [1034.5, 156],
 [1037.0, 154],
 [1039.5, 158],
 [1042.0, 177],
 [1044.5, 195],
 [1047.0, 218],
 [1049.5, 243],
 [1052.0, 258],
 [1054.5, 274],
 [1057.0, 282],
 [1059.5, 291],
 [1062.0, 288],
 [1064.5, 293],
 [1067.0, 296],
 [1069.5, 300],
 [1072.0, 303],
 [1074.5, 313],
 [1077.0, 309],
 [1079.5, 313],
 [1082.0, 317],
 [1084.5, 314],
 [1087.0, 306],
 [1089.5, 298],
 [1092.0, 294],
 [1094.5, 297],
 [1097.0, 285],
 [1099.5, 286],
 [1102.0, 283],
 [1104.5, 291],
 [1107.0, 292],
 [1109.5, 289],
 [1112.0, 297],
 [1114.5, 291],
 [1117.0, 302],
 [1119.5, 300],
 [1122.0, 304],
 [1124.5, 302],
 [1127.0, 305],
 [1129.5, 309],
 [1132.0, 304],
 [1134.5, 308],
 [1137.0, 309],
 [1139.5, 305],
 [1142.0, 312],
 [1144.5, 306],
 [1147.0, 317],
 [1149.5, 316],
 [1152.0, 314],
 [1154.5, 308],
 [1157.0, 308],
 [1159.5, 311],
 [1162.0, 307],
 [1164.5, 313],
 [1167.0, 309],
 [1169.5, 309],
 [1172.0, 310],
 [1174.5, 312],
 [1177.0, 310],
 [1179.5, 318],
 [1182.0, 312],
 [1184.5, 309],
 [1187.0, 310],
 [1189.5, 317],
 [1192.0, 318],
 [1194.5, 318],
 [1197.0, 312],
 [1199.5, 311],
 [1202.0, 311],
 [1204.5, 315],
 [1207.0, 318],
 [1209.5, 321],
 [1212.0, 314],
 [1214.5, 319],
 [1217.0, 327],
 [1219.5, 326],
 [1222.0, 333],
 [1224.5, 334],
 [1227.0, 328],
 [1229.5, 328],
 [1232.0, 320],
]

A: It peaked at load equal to 1059.5 N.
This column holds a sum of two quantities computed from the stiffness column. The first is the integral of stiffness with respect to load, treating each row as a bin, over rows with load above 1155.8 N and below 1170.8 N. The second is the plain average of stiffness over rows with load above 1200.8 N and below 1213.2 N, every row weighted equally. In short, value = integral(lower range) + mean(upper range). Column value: 4958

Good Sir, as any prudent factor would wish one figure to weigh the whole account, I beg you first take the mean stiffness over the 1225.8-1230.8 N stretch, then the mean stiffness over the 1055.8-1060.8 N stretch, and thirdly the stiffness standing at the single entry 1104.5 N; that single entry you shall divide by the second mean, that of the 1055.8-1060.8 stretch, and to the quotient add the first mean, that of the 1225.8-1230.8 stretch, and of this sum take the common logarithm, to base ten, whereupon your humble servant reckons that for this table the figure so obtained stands 2.52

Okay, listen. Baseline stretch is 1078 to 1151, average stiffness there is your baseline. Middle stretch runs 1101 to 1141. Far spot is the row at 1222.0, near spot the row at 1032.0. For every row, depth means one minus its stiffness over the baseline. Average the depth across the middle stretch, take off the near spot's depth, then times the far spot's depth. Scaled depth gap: 0.047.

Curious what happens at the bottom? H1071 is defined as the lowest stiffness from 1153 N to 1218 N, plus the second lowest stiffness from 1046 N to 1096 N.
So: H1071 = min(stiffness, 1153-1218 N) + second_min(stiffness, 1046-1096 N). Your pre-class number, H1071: 550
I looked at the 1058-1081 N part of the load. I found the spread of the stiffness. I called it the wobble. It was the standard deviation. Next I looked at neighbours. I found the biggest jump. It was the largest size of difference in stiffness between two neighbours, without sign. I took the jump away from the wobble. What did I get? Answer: -1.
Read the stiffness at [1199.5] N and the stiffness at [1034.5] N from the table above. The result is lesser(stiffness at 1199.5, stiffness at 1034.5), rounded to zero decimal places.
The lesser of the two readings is 156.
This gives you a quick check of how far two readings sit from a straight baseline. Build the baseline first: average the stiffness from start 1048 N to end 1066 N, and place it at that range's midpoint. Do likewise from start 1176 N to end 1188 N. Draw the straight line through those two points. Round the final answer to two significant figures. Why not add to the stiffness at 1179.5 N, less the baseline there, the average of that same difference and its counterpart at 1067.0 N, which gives 19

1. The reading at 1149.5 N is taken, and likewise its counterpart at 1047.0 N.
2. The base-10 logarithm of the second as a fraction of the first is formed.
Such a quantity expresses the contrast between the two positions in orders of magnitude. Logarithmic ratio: -0.16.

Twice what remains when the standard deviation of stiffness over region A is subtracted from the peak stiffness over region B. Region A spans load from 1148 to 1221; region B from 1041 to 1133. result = 624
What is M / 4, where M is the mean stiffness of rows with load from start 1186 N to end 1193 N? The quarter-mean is 78.8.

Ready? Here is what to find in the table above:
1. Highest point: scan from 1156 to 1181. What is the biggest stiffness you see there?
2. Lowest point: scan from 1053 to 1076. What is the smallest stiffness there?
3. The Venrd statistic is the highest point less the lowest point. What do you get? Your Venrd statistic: 44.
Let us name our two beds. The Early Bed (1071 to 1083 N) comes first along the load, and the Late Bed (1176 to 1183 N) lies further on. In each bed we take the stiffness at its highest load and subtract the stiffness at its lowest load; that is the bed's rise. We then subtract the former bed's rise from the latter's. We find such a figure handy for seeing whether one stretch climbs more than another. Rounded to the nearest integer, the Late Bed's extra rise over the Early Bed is -12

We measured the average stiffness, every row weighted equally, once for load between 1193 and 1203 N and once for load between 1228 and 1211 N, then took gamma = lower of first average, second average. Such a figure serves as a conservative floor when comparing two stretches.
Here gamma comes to 313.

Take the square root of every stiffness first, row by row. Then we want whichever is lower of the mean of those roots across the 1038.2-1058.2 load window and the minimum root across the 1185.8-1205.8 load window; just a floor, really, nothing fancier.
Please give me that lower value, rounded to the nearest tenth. 14.9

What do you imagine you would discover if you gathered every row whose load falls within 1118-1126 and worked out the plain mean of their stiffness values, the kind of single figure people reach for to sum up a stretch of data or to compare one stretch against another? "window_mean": 302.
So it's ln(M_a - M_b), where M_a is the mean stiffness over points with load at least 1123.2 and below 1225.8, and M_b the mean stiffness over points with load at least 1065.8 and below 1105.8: 2.6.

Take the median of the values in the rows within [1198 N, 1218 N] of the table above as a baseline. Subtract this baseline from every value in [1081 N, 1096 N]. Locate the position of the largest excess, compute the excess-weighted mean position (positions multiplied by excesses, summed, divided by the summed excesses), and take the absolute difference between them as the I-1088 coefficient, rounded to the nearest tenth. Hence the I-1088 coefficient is 9.1 N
